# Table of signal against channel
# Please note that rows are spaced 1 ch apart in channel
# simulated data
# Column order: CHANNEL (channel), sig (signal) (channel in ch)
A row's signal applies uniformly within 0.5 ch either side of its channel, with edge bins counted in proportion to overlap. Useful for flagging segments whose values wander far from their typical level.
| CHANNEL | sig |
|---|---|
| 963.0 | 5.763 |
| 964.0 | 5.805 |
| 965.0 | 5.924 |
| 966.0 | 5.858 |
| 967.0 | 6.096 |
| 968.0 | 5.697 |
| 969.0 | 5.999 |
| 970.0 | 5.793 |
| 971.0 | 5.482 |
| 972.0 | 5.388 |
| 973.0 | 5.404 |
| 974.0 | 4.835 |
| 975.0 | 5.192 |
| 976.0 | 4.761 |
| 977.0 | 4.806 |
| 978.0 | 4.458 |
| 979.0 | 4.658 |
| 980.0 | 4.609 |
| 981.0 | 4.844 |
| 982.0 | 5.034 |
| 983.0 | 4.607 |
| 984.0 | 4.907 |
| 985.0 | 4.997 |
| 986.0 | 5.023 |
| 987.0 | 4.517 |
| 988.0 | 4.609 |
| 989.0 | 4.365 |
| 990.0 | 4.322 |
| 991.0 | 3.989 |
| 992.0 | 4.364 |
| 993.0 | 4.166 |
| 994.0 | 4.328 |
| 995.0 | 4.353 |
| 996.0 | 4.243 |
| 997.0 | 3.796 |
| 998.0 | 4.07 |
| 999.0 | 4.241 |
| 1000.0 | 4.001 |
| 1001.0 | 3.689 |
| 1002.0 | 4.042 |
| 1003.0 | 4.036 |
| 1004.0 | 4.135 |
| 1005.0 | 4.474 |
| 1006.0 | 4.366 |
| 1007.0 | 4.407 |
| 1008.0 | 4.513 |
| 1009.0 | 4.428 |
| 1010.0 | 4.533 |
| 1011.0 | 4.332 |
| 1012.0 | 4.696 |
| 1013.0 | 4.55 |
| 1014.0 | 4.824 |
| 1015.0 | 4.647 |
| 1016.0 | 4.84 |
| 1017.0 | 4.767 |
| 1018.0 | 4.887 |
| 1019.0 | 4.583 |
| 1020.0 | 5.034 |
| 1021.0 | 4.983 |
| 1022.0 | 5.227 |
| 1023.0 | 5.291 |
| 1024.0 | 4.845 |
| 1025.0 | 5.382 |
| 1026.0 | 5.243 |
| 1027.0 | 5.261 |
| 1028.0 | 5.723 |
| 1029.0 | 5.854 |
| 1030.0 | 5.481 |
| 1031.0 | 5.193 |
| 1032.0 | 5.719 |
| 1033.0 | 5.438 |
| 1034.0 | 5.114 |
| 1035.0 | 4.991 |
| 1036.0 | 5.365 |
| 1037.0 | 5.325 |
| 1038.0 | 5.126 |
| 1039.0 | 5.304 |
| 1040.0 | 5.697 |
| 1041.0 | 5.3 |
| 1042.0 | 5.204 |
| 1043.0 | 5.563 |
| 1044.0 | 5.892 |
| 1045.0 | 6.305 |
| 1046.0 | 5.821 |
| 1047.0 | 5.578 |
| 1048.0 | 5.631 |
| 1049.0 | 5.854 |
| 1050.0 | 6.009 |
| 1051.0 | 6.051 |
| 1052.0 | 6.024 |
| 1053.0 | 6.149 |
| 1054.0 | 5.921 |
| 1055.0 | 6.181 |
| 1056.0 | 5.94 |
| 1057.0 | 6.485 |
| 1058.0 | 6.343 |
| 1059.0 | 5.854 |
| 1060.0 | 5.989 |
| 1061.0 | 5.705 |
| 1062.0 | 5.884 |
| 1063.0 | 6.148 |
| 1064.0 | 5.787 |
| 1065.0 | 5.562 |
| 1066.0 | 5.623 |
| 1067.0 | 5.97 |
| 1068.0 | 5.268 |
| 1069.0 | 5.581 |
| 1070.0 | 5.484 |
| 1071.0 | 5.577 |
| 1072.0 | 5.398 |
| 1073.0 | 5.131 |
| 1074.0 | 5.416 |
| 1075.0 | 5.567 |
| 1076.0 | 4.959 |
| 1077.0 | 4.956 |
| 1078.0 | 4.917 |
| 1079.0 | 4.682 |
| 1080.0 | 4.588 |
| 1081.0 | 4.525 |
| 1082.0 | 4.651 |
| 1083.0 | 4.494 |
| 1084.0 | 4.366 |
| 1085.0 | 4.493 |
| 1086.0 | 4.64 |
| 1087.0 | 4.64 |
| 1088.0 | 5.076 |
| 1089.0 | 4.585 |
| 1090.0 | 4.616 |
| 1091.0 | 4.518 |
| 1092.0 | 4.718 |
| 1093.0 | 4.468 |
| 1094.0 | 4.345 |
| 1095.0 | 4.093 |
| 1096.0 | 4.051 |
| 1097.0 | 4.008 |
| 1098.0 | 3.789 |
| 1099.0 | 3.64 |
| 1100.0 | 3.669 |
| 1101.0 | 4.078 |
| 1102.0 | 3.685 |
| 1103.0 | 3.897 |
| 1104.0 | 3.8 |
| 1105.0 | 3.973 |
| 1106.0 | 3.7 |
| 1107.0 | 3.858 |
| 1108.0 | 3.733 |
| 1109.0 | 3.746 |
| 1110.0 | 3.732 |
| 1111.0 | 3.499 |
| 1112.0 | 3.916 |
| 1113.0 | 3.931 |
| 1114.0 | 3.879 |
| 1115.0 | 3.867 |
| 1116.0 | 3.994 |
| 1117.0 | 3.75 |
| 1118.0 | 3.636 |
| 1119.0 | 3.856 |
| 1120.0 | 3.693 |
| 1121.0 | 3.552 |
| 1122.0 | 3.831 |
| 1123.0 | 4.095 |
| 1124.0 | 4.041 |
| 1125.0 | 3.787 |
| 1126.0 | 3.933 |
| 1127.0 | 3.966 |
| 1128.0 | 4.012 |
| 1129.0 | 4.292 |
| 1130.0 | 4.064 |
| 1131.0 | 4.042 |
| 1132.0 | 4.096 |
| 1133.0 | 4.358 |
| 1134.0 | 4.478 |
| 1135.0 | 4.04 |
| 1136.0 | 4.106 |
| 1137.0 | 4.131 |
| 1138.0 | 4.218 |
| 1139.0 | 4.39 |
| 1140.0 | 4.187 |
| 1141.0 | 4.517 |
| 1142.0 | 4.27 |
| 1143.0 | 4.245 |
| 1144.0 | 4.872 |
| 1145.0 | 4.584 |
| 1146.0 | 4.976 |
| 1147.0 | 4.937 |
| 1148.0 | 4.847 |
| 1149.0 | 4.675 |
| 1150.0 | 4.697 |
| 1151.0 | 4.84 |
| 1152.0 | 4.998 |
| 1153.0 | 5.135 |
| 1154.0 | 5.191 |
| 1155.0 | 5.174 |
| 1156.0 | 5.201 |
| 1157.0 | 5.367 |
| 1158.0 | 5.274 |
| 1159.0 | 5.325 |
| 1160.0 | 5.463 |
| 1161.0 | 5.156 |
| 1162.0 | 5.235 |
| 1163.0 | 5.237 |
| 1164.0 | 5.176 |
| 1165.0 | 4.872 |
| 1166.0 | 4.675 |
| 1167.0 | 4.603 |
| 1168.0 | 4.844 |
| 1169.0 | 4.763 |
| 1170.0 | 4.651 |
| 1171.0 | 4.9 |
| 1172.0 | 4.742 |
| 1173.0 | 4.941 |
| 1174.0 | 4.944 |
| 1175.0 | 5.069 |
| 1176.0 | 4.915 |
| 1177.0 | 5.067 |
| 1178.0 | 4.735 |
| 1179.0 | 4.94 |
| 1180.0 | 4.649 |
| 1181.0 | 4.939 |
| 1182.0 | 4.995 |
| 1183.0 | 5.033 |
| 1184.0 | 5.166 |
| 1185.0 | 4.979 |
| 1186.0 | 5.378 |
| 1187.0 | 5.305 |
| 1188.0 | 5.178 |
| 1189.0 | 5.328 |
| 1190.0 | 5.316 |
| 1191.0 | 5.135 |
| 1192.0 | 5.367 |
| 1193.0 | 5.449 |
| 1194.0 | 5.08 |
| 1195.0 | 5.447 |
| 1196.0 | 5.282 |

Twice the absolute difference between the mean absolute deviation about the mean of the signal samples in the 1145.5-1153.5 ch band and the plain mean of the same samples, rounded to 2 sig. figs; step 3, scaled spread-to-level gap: 9.5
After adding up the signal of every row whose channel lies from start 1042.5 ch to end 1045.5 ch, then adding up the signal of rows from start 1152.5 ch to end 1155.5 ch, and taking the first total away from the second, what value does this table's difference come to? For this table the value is -2.3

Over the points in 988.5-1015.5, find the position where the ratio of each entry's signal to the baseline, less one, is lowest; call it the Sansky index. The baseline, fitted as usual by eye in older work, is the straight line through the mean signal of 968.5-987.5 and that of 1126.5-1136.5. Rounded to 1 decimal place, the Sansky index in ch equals 1001.0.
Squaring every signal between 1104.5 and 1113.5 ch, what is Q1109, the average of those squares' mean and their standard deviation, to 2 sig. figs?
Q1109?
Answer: 7.7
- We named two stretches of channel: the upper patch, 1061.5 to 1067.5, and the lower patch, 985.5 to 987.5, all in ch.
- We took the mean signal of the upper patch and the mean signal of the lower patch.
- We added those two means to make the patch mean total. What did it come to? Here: 10.6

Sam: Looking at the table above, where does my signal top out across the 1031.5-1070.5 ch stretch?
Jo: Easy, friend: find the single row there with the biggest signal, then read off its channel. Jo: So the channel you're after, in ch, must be 1057.0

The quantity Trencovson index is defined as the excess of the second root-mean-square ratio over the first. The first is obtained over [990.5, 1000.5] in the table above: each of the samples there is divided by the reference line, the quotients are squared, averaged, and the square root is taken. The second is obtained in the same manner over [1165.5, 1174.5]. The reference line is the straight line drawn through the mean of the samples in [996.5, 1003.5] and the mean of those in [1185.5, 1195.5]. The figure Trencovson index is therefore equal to -0.125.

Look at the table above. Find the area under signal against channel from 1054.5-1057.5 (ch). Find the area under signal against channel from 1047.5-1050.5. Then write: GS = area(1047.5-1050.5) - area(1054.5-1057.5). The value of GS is -1.1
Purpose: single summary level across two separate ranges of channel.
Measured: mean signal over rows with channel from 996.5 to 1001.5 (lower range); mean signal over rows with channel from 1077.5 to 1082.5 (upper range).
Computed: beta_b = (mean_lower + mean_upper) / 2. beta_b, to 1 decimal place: 4.3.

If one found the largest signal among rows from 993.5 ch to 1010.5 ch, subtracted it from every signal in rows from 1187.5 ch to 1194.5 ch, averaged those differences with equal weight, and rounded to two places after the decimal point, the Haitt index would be 0.73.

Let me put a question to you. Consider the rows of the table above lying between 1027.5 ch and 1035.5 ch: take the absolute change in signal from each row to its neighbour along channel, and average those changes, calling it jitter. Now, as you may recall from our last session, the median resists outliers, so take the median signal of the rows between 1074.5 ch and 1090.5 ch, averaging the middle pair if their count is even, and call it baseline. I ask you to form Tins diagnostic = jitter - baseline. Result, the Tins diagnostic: -4.3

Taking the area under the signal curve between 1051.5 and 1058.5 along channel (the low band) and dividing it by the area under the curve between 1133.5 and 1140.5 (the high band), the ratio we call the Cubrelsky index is 1.5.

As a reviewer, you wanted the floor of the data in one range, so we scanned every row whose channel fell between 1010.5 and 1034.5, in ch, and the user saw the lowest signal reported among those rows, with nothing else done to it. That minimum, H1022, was 4.332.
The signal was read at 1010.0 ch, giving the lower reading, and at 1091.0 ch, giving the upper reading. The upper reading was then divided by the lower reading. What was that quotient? 1.00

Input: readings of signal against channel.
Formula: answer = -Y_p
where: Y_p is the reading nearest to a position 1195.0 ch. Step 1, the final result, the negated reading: -5.4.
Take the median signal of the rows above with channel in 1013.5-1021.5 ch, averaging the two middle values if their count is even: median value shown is 4.83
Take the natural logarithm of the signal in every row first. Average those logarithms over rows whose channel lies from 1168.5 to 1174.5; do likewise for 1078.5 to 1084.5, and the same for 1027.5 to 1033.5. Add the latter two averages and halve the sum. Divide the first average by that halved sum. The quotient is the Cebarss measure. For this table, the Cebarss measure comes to 0.97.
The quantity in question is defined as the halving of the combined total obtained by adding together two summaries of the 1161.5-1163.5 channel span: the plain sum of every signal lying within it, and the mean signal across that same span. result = 8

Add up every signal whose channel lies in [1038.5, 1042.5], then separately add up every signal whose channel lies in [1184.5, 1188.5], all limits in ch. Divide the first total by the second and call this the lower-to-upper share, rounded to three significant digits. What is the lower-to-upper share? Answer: 1.03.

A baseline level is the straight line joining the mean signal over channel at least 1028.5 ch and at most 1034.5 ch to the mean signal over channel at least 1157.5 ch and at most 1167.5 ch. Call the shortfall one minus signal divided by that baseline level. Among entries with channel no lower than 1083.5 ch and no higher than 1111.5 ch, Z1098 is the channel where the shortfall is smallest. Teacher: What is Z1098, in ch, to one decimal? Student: 1088.0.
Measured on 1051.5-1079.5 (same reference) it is 1057.0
